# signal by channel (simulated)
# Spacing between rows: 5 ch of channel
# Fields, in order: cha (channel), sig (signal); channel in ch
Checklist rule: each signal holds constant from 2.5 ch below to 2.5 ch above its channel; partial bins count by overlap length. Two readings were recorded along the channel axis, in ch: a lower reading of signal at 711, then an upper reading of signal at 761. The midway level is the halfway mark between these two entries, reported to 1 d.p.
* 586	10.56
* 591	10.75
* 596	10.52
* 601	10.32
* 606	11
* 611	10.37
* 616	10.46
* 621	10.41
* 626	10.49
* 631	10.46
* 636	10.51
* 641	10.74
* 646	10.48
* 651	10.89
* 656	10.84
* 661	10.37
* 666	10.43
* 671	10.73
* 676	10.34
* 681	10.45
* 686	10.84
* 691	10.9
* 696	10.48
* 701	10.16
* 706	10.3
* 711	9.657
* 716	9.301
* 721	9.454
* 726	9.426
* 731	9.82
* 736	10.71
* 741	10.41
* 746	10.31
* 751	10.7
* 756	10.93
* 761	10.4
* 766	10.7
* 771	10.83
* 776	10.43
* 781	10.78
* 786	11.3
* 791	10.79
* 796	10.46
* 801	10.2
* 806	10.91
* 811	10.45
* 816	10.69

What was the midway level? 10.0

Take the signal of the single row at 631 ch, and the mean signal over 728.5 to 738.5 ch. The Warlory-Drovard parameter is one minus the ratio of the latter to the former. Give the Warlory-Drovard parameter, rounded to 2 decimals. 0.02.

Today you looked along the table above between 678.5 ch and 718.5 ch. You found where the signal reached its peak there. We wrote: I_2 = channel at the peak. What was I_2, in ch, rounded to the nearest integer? 691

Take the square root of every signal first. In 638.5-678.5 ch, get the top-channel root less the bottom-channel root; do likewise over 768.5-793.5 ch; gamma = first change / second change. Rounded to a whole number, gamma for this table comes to 10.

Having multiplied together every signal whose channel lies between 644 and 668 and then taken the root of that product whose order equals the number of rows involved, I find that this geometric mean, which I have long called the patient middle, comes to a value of 10.6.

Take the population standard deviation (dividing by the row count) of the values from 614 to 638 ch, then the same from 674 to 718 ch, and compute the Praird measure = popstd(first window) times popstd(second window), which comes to 0.02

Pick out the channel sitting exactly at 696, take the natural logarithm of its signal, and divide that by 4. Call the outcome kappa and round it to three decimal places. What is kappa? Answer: 0.587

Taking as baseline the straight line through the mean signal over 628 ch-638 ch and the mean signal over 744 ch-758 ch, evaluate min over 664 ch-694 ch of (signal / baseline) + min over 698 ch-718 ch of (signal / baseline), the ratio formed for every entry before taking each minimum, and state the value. 1.86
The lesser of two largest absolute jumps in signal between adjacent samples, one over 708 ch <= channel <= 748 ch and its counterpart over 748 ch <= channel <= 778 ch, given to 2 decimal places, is 0.53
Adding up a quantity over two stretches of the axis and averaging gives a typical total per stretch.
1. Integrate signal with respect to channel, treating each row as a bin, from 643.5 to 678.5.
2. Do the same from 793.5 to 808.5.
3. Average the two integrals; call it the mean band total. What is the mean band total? 264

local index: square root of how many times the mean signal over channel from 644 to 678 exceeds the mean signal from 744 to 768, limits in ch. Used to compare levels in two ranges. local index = 1.00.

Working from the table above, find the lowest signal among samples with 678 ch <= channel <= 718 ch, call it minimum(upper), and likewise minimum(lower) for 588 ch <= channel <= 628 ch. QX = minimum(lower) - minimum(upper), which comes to 1.0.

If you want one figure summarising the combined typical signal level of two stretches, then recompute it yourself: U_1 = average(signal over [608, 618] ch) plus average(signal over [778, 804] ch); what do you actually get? 21.1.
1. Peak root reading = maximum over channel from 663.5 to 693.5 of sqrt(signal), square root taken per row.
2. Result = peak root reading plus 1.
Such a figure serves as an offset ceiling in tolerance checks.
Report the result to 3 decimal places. 4.302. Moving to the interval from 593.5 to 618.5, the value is 4.317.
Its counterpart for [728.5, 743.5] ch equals 4.273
